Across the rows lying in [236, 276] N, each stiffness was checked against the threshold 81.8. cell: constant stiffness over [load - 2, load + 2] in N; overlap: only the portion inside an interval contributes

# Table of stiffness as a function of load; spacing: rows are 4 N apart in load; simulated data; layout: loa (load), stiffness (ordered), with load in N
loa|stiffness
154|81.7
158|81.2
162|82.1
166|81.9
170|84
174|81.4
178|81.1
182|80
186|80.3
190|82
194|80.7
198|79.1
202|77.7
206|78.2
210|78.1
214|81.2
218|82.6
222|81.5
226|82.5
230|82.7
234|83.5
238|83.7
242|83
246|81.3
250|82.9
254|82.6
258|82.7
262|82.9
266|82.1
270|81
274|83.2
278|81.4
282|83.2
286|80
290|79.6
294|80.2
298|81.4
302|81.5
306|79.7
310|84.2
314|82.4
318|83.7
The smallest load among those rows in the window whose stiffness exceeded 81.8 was 238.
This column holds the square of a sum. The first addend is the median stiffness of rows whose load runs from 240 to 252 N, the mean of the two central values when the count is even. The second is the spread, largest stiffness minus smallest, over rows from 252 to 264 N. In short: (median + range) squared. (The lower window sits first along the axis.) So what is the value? 6922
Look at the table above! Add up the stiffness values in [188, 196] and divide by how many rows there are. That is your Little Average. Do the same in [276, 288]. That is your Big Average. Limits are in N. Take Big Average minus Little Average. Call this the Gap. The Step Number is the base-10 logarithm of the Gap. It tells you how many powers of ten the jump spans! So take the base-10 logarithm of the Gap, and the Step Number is -0.7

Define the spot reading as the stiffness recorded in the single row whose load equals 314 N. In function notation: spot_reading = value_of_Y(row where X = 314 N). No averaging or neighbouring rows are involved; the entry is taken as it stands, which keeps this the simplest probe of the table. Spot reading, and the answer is 82.4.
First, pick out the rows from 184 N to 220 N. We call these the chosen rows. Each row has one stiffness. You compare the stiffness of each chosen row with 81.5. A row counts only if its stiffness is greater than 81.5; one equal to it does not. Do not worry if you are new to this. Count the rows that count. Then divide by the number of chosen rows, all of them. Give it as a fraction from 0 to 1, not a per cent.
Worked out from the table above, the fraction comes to 0.2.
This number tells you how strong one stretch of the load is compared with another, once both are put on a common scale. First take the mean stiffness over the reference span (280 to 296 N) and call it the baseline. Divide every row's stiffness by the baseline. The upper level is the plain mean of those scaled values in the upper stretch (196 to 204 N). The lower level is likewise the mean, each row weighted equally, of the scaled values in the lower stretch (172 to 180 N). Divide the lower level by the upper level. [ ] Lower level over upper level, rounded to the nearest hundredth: 1.04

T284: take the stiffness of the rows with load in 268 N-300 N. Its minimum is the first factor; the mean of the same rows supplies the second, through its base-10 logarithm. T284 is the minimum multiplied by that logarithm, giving 152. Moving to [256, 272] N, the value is 155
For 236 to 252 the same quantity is 156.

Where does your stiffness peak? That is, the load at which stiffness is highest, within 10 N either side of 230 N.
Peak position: 238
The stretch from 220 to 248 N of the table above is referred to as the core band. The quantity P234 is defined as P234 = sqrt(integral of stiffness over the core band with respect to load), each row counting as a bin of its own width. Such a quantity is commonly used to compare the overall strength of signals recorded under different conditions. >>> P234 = 48.1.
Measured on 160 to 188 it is 47.8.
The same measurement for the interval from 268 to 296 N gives 47.7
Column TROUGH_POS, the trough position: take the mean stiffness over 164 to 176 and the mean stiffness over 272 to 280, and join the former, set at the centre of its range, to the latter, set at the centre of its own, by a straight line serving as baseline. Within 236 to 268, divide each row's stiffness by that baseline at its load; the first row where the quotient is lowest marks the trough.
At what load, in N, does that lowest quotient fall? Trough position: 246 N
